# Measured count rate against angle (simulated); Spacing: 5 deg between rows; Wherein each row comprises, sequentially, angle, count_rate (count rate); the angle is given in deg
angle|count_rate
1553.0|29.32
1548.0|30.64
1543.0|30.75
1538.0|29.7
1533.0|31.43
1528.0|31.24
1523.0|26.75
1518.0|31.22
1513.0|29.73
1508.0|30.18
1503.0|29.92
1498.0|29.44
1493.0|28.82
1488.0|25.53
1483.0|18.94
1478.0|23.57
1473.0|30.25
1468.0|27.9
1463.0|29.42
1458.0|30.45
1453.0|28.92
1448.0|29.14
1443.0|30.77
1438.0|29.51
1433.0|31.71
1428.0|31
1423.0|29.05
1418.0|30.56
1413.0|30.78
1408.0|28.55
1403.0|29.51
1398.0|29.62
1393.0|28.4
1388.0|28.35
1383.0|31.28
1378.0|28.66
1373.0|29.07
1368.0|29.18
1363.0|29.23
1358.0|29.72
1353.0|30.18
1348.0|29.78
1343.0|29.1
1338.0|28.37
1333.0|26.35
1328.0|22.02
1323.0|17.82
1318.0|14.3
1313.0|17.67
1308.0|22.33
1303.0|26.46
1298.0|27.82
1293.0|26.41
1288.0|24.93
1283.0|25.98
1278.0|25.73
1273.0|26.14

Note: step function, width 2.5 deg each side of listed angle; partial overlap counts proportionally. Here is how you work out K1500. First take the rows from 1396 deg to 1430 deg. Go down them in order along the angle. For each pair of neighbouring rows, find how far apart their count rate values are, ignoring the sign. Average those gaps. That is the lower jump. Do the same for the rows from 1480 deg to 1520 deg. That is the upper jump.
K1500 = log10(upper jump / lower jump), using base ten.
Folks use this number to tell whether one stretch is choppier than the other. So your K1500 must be 0.21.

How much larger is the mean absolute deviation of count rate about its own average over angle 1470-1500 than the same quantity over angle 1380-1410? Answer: 2.6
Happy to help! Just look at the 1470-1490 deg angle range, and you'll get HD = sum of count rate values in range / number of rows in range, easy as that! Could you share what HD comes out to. 24.6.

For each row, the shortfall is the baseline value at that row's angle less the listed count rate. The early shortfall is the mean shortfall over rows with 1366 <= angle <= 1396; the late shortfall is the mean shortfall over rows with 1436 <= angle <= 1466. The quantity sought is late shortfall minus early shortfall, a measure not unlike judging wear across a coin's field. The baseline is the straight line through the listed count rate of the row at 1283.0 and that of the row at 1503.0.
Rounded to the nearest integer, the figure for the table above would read 1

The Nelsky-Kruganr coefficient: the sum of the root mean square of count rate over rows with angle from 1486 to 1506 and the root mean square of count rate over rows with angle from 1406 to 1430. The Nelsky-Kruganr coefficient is 58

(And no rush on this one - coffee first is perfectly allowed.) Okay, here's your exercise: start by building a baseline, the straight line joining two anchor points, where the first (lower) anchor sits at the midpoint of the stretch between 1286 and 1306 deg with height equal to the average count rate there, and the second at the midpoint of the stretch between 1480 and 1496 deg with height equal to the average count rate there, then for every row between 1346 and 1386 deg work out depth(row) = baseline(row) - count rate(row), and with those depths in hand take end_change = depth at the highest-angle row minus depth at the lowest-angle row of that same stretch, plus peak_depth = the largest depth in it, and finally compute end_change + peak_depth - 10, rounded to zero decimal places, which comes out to -15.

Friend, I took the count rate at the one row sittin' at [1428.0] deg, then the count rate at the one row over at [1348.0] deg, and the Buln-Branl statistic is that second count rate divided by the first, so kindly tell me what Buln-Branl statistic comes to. 0.96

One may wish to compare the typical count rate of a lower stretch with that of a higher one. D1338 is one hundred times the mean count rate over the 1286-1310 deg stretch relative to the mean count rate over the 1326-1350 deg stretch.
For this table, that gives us 94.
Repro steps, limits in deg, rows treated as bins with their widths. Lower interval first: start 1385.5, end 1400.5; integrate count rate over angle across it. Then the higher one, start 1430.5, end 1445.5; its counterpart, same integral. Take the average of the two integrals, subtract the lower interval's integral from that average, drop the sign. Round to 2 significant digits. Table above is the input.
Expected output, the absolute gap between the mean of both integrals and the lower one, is 14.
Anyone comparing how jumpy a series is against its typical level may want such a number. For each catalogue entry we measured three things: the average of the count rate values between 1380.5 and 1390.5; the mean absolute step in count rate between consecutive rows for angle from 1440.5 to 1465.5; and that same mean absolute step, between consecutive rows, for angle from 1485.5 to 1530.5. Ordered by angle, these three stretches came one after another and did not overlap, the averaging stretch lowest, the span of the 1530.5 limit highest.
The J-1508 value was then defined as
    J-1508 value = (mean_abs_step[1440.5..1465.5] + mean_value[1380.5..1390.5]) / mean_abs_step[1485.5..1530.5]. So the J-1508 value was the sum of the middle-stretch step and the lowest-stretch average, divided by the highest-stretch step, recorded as 16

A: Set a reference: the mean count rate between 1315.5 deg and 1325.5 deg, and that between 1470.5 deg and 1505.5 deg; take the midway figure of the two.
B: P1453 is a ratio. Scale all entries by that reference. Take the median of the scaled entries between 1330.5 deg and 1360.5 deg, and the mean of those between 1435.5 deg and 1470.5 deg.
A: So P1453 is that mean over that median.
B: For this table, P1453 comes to 1.00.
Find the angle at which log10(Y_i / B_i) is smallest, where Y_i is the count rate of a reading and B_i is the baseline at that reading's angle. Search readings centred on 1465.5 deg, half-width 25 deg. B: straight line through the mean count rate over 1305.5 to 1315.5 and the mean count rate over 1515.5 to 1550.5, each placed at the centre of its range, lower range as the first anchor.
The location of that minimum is 1483.0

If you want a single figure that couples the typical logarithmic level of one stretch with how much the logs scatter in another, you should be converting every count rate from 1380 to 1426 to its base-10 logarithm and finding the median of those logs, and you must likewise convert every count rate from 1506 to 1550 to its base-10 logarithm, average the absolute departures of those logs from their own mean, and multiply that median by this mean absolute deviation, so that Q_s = 0.0211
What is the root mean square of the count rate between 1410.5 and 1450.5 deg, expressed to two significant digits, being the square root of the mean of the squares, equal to 30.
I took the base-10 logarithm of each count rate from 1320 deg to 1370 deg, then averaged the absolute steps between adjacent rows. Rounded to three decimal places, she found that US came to 0.027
